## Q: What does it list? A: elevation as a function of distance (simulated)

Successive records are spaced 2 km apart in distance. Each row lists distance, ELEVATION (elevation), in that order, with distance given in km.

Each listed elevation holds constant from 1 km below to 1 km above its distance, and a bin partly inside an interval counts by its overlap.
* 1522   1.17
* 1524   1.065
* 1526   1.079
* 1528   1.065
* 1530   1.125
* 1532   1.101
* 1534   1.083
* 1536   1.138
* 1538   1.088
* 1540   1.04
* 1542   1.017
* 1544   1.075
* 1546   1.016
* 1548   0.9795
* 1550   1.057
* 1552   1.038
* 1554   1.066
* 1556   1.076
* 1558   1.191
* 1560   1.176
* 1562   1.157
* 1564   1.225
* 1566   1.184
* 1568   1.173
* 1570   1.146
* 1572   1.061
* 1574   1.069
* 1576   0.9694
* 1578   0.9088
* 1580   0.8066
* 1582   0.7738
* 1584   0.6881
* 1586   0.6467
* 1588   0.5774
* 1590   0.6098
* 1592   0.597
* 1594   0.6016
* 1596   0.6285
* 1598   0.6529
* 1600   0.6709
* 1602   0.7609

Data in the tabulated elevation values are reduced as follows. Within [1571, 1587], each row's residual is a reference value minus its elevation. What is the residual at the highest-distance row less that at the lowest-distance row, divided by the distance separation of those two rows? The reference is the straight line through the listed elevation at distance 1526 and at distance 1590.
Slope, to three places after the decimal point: 0.022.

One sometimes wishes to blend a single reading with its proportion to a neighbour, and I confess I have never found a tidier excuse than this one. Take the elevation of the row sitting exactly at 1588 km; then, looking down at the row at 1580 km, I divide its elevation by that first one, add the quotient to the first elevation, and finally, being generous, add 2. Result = 3.97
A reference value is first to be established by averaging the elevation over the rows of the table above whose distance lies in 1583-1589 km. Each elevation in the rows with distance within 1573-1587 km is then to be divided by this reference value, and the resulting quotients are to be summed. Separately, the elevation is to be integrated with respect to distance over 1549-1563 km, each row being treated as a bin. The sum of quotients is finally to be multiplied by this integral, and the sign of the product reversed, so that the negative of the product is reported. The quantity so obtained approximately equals -143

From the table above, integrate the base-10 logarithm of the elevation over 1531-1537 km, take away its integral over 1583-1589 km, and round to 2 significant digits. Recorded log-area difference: 1.4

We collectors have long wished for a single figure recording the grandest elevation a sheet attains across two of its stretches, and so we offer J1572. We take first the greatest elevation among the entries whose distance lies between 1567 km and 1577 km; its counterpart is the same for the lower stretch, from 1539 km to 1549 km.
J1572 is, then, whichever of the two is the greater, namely 1.17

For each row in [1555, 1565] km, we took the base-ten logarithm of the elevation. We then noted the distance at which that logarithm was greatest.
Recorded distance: 1564 km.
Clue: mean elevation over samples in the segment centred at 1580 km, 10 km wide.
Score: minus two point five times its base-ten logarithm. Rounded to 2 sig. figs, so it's 0.20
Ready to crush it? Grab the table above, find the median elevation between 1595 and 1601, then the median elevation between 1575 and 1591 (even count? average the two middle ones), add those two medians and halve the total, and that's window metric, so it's 0.69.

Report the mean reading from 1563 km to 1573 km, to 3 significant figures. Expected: 1.16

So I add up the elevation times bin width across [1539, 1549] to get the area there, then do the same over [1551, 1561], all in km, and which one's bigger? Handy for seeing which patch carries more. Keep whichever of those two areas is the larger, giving 11.1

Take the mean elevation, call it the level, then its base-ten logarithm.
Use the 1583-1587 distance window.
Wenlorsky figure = -0.18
